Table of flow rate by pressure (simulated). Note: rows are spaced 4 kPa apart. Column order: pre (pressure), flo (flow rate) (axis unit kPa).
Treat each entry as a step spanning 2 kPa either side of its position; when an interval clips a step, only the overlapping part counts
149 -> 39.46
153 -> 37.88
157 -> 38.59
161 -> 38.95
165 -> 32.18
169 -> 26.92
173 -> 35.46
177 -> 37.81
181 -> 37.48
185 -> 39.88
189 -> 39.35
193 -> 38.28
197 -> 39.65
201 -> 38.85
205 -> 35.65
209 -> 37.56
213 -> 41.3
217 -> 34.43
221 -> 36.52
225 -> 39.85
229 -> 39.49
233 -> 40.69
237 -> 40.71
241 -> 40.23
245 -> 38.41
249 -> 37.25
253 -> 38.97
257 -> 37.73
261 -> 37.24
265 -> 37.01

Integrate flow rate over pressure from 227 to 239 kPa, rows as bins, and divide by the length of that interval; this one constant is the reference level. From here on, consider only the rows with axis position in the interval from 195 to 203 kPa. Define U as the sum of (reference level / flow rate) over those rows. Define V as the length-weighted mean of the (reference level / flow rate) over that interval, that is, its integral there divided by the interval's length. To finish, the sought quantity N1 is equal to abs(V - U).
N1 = 1.0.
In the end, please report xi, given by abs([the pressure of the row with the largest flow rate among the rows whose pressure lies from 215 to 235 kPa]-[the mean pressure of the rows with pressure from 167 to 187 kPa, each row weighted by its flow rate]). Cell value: 55.4 kPa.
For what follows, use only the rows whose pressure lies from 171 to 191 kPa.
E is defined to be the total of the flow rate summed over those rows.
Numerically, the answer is 190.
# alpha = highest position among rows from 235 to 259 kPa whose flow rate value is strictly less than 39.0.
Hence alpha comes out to 257 kPa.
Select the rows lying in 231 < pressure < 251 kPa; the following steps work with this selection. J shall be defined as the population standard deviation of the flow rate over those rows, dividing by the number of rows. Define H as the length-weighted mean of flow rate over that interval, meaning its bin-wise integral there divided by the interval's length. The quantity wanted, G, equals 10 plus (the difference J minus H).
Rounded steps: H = 39.5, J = 1.4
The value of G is -28.1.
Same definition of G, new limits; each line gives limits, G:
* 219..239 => -27.9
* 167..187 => -21.0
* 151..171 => -20.2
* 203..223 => -24.8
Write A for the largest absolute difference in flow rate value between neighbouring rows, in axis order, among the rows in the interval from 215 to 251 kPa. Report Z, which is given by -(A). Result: -3.3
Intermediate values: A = 3.3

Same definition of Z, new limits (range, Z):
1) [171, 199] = -2.4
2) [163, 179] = -8.5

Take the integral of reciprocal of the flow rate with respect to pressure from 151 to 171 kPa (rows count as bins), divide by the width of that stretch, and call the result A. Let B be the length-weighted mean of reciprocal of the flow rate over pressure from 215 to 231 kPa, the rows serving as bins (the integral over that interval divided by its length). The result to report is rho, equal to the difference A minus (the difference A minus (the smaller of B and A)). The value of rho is 0.0267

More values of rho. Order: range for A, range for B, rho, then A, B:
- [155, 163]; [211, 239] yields 0.0257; 0.0258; 0.0257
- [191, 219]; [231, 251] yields 0.0254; 0.0264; 0.0254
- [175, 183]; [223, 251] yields 0.0253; 0.0266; 0.0253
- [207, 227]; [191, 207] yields 0.0263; 0.0265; 0.0263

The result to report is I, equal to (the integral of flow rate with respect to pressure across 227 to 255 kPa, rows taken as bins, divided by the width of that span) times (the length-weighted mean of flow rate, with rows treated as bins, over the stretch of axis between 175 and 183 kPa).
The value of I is 1483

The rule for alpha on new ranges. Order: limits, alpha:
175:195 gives 193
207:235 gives 221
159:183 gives 181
